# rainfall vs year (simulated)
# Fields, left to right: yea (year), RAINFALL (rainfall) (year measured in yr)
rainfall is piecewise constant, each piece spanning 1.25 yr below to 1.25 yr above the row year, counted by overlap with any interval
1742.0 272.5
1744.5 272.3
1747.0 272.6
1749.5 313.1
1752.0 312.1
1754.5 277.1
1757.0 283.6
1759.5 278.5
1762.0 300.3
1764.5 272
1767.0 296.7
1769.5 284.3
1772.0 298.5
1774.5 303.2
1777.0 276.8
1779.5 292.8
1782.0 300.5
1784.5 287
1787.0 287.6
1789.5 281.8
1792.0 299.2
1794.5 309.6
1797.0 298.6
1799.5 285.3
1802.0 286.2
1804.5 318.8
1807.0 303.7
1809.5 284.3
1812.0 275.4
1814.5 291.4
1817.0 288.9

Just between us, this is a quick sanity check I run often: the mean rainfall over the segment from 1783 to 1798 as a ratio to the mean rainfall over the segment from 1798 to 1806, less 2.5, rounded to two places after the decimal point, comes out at -1.51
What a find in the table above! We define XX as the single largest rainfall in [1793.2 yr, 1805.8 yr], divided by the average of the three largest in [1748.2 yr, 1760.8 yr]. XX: 1.05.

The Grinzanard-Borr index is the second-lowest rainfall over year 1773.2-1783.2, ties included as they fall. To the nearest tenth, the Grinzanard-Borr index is 292.8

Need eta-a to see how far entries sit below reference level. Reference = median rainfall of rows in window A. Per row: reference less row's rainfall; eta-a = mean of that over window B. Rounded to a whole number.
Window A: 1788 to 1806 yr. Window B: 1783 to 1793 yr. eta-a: 10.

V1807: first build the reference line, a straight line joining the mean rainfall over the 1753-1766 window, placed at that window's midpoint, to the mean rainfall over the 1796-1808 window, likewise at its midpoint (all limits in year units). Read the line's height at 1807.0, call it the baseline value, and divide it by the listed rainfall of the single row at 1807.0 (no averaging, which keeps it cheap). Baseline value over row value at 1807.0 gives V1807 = 0.99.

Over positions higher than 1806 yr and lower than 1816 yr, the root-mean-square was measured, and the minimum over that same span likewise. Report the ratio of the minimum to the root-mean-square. 0.953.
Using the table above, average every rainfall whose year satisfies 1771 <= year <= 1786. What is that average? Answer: 293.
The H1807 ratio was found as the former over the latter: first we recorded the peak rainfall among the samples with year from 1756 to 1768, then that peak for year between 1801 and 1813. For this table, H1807 0.94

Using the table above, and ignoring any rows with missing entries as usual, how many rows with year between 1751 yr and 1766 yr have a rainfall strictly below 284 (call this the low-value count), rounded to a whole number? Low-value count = 4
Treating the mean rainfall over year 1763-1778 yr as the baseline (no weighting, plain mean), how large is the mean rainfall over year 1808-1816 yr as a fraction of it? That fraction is 0.98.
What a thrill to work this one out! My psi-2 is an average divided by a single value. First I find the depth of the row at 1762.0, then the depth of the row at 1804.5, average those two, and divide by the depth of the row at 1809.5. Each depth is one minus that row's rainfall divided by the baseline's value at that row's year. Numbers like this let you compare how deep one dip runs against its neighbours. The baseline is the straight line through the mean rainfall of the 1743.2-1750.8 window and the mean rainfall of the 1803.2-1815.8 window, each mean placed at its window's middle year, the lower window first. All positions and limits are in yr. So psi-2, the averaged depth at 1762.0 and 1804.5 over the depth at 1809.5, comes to -1.8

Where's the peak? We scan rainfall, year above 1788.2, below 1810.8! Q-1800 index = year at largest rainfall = 1804.5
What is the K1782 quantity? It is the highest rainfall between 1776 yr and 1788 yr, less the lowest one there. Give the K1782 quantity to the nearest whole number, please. 24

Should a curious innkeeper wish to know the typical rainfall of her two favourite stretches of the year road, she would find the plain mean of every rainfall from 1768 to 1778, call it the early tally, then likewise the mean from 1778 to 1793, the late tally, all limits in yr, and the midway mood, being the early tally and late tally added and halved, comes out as 291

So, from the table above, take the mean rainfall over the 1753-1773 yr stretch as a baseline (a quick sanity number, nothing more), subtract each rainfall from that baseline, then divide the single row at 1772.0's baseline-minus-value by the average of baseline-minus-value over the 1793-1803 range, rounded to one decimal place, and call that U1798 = 1.4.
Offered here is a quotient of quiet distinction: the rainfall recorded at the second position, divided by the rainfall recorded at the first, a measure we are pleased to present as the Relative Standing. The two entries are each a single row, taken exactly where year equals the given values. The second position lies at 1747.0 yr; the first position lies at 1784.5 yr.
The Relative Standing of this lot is 0.95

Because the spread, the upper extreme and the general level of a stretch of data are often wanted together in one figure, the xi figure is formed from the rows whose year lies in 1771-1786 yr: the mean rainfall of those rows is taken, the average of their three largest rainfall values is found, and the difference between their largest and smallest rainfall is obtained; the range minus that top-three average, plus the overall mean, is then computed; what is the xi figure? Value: 19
